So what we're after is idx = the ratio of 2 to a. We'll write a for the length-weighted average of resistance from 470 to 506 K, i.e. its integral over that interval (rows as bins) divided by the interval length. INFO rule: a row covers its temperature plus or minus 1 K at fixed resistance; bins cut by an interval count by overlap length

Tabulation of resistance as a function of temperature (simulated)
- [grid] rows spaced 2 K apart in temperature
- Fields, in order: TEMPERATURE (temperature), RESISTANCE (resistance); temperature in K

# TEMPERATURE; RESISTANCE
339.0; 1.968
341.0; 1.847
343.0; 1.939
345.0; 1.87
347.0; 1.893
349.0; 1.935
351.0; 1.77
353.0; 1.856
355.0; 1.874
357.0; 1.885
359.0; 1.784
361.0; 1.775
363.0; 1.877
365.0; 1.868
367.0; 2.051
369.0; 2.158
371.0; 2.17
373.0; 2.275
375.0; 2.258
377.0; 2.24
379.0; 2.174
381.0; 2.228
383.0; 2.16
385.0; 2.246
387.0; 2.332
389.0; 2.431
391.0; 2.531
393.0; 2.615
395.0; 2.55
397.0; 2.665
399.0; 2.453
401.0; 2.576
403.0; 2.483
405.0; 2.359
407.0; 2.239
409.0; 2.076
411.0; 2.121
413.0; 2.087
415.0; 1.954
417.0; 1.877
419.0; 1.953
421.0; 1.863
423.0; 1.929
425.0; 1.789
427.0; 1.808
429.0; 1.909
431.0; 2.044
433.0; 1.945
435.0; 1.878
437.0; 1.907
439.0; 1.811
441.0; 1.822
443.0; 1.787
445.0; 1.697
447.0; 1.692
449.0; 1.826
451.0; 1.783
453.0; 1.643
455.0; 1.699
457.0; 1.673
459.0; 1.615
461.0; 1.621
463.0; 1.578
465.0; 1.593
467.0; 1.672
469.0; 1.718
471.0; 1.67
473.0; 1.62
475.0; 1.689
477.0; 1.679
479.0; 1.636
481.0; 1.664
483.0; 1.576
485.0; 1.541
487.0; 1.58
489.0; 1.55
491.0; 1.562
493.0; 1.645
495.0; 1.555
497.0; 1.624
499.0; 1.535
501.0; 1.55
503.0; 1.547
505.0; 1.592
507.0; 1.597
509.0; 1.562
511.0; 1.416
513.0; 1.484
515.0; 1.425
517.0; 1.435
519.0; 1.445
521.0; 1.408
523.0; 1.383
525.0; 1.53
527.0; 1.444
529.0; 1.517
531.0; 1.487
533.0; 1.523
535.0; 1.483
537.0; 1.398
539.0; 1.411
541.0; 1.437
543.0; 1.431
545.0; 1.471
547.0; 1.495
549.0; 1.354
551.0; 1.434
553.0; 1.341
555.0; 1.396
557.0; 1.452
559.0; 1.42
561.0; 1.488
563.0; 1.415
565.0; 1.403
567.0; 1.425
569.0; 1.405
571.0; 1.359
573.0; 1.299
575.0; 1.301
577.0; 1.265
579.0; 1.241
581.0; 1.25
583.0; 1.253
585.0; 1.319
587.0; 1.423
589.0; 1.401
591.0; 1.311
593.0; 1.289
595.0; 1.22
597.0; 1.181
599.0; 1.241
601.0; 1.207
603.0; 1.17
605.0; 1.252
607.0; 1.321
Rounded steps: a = 1.60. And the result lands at 1.25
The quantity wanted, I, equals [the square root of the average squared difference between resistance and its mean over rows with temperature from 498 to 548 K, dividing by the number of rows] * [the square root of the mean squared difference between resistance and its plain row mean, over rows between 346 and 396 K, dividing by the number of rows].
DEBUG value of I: 0.015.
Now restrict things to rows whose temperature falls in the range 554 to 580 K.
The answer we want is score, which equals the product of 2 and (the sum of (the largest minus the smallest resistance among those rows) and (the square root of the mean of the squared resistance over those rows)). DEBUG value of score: 3.25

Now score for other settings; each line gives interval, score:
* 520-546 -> 3.21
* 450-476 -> 3.73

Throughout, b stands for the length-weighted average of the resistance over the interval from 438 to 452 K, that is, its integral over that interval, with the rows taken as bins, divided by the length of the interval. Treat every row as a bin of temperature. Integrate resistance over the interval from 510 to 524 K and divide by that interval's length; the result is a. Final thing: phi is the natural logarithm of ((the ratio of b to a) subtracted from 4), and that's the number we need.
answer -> 1.01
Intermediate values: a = 1.43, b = 1.77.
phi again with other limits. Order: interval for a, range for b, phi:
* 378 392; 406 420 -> 1.14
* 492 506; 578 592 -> 1.15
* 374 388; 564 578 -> 1.22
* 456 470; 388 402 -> 0.89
